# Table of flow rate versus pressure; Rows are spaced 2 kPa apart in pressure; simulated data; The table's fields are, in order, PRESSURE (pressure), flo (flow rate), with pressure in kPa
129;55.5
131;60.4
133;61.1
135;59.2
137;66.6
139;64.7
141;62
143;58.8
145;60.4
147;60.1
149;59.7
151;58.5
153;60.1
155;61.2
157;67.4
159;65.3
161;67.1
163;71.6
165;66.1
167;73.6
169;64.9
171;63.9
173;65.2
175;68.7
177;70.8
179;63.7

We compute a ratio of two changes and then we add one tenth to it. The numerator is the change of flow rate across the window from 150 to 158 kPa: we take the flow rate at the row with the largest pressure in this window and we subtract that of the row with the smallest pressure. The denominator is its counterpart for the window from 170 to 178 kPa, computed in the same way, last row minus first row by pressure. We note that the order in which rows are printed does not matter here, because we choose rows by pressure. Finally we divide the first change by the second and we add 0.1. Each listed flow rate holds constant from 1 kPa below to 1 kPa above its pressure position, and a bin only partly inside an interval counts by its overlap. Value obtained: 1.4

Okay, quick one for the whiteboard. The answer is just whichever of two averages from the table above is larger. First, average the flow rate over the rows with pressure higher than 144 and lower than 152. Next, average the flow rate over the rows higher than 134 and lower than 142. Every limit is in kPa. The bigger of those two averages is 63.1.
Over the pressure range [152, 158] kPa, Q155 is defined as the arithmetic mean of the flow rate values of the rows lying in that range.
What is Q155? 63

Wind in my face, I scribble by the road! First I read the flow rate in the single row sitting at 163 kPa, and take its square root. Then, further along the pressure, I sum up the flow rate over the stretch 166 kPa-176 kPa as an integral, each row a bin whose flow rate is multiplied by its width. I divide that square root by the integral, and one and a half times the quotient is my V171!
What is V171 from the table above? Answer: 0.0189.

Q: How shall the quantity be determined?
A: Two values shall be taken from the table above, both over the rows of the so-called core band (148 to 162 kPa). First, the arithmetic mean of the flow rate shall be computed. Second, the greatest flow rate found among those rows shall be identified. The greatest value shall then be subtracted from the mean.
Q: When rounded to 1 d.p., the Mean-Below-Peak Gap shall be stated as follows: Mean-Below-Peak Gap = -4.6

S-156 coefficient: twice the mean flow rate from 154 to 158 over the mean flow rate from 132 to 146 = 2.08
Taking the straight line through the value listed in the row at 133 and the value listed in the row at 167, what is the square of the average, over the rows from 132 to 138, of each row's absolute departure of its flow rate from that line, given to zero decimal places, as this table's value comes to 5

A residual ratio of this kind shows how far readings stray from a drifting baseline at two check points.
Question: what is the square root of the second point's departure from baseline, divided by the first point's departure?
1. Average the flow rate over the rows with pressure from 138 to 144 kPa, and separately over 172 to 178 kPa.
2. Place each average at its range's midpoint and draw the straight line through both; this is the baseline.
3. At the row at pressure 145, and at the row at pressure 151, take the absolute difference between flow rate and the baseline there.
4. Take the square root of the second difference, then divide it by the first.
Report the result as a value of 1.0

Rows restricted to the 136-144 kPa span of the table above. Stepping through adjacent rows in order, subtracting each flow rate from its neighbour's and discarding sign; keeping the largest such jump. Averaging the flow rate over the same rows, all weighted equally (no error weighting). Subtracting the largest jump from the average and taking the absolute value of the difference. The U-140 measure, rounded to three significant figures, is 59.8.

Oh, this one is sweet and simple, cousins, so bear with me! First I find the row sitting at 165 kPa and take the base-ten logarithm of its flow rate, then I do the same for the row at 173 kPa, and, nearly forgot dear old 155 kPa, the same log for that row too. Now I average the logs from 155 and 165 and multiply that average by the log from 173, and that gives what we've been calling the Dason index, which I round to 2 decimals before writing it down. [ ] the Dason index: 3.27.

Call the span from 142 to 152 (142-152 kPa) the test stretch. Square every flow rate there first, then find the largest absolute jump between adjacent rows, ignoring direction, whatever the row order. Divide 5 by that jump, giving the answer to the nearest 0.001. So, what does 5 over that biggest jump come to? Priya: 0.026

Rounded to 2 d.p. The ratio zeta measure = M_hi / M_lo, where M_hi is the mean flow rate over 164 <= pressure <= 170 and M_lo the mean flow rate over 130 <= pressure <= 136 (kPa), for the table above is 1.13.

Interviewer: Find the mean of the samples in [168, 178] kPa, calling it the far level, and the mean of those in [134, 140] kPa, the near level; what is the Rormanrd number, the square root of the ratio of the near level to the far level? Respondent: 0.98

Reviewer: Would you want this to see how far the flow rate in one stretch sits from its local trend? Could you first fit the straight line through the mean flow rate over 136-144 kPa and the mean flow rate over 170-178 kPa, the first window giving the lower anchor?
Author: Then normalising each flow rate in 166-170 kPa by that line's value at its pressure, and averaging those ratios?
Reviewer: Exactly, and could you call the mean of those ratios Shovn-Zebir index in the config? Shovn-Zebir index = 1.04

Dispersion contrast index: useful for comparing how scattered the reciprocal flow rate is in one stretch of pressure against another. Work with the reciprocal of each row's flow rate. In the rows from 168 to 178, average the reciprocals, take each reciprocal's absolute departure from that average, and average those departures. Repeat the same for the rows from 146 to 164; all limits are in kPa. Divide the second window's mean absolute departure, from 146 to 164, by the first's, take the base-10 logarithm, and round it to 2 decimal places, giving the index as 0.25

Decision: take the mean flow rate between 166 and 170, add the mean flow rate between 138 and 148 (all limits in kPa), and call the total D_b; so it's 130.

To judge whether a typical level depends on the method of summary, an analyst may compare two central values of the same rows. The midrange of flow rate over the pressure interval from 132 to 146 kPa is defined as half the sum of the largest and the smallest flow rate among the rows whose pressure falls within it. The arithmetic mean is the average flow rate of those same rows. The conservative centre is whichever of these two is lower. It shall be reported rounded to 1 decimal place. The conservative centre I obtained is 61.8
